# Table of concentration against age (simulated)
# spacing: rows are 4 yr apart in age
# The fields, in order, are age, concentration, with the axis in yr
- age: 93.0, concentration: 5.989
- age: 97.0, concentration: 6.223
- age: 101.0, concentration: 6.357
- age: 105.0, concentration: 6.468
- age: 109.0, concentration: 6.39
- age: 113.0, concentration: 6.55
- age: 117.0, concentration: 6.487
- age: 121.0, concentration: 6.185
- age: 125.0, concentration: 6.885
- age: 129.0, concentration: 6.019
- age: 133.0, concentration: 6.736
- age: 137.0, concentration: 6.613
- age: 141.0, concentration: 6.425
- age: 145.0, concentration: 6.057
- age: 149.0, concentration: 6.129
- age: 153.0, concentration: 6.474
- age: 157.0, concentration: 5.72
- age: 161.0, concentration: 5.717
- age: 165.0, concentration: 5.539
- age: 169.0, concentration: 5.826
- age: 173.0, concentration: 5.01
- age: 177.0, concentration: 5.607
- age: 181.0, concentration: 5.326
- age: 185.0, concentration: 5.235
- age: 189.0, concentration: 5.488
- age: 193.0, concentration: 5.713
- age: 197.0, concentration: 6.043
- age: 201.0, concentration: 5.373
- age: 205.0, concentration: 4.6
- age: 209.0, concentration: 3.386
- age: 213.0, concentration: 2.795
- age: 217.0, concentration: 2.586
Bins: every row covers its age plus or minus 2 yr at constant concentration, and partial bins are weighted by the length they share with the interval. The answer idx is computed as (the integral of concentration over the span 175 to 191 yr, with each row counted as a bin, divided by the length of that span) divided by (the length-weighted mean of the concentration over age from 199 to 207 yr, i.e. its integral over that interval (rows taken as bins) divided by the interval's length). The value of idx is 1.09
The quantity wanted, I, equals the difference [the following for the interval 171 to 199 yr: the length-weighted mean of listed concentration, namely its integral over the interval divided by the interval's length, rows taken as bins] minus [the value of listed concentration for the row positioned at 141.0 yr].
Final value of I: -0.9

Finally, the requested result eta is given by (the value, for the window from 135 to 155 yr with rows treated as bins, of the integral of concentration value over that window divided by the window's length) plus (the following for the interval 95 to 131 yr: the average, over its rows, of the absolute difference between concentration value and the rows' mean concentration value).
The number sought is 6.52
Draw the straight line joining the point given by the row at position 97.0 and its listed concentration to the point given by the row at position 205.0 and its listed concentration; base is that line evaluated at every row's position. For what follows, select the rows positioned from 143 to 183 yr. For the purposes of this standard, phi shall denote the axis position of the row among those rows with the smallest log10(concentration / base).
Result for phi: 173.0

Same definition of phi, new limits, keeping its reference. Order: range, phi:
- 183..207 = 205.0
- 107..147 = 129.0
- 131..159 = 157.0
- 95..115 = 97.0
